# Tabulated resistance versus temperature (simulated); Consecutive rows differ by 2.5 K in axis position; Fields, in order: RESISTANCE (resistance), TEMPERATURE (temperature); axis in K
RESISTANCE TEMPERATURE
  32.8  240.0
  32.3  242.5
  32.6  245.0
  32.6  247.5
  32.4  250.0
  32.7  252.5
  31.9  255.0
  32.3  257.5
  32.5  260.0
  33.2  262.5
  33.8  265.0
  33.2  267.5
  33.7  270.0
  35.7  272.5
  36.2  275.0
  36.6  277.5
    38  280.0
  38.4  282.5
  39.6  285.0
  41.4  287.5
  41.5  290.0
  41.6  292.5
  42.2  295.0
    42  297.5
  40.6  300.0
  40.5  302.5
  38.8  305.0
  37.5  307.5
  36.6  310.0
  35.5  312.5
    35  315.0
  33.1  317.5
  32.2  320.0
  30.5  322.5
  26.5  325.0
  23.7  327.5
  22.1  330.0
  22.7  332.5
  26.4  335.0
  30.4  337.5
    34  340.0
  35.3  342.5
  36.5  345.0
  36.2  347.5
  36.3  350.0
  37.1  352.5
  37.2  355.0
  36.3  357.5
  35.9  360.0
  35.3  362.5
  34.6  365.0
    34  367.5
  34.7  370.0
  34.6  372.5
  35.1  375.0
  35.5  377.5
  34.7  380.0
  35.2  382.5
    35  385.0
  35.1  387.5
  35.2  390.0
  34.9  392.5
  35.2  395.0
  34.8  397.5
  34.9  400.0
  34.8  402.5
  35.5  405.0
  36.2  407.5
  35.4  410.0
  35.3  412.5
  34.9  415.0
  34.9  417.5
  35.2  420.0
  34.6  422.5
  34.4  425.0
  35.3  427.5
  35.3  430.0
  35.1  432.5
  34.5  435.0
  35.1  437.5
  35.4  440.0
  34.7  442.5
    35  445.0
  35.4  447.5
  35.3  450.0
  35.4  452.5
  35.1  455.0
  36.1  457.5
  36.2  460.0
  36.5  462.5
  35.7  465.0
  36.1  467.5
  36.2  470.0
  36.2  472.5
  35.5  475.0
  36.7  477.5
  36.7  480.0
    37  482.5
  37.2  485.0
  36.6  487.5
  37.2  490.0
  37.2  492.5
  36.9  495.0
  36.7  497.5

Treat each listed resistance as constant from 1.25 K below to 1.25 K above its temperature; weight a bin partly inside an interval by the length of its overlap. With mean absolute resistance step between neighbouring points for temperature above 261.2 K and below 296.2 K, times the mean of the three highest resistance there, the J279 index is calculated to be 32.8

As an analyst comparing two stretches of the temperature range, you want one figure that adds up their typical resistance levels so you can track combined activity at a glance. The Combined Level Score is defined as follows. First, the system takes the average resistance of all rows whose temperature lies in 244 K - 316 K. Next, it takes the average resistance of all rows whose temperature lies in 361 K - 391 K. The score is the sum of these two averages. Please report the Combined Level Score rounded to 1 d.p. 71.4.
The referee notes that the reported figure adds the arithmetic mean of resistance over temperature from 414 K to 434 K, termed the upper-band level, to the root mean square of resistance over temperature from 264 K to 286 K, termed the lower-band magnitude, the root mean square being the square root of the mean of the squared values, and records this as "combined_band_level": 71.2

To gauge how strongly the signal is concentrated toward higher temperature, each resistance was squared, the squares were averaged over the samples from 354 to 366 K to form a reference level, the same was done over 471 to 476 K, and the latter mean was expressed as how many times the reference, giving 1.0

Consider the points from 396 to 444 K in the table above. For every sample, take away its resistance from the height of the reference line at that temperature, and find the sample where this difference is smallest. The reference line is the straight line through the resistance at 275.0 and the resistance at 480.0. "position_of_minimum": 407.5 K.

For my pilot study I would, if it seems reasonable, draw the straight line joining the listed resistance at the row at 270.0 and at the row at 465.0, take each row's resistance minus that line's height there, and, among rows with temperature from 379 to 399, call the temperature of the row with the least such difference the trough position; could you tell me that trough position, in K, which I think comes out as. 397.5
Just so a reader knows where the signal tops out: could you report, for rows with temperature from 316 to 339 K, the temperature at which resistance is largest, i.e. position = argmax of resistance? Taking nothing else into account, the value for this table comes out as 317.5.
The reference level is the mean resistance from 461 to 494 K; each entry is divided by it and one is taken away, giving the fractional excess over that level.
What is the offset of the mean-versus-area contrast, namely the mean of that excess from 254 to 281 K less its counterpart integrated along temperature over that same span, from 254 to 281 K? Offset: 1.6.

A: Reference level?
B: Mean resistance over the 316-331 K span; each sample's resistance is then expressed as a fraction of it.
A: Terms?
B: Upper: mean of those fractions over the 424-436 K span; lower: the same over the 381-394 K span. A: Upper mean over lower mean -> 1.00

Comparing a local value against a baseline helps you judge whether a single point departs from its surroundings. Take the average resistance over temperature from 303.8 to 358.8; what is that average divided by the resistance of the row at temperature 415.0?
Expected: 0.938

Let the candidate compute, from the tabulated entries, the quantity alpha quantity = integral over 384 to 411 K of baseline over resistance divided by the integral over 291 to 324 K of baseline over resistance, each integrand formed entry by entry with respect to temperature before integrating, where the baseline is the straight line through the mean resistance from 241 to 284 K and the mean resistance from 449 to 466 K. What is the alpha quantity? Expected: 0.9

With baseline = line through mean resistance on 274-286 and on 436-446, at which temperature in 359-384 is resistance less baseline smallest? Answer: 367.5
